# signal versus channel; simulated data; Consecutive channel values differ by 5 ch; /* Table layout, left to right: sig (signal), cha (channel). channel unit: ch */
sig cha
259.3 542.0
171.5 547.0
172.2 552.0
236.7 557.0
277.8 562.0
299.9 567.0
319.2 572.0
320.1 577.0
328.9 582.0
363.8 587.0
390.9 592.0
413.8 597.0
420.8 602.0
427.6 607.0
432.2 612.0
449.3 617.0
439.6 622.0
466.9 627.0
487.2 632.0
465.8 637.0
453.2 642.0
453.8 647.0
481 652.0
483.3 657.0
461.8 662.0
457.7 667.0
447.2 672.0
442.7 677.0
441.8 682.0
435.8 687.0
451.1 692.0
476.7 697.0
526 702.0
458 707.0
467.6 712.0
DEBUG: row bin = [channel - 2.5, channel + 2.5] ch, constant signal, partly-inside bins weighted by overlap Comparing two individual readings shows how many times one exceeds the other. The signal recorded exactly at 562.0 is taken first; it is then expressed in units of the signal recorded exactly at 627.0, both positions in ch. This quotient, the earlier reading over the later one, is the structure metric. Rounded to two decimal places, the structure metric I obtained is 0.59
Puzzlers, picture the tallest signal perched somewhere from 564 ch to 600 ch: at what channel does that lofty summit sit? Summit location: 597.0 ch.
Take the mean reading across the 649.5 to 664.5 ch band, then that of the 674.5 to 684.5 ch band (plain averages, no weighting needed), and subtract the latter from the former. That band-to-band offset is 33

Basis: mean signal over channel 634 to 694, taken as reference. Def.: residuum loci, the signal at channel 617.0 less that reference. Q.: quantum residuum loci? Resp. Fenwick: -7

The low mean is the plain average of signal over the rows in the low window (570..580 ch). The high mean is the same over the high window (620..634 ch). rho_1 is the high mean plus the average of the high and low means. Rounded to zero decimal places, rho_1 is 857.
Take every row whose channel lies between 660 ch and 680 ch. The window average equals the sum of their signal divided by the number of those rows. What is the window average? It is 452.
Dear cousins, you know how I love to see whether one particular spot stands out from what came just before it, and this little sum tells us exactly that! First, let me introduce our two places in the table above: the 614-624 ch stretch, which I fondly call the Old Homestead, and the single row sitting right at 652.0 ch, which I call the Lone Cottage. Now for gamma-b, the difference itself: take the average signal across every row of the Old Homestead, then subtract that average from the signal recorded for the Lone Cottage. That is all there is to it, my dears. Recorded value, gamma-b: 37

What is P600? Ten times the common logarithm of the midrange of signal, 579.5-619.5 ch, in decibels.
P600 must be 25.9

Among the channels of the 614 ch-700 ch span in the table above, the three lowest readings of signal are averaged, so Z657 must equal 439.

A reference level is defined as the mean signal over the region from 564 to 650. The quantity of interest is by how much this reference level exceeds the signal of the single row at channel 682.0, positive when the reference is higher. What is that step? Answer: -34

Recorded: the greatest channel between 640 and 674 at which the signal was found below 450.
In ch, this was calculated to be 672.0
